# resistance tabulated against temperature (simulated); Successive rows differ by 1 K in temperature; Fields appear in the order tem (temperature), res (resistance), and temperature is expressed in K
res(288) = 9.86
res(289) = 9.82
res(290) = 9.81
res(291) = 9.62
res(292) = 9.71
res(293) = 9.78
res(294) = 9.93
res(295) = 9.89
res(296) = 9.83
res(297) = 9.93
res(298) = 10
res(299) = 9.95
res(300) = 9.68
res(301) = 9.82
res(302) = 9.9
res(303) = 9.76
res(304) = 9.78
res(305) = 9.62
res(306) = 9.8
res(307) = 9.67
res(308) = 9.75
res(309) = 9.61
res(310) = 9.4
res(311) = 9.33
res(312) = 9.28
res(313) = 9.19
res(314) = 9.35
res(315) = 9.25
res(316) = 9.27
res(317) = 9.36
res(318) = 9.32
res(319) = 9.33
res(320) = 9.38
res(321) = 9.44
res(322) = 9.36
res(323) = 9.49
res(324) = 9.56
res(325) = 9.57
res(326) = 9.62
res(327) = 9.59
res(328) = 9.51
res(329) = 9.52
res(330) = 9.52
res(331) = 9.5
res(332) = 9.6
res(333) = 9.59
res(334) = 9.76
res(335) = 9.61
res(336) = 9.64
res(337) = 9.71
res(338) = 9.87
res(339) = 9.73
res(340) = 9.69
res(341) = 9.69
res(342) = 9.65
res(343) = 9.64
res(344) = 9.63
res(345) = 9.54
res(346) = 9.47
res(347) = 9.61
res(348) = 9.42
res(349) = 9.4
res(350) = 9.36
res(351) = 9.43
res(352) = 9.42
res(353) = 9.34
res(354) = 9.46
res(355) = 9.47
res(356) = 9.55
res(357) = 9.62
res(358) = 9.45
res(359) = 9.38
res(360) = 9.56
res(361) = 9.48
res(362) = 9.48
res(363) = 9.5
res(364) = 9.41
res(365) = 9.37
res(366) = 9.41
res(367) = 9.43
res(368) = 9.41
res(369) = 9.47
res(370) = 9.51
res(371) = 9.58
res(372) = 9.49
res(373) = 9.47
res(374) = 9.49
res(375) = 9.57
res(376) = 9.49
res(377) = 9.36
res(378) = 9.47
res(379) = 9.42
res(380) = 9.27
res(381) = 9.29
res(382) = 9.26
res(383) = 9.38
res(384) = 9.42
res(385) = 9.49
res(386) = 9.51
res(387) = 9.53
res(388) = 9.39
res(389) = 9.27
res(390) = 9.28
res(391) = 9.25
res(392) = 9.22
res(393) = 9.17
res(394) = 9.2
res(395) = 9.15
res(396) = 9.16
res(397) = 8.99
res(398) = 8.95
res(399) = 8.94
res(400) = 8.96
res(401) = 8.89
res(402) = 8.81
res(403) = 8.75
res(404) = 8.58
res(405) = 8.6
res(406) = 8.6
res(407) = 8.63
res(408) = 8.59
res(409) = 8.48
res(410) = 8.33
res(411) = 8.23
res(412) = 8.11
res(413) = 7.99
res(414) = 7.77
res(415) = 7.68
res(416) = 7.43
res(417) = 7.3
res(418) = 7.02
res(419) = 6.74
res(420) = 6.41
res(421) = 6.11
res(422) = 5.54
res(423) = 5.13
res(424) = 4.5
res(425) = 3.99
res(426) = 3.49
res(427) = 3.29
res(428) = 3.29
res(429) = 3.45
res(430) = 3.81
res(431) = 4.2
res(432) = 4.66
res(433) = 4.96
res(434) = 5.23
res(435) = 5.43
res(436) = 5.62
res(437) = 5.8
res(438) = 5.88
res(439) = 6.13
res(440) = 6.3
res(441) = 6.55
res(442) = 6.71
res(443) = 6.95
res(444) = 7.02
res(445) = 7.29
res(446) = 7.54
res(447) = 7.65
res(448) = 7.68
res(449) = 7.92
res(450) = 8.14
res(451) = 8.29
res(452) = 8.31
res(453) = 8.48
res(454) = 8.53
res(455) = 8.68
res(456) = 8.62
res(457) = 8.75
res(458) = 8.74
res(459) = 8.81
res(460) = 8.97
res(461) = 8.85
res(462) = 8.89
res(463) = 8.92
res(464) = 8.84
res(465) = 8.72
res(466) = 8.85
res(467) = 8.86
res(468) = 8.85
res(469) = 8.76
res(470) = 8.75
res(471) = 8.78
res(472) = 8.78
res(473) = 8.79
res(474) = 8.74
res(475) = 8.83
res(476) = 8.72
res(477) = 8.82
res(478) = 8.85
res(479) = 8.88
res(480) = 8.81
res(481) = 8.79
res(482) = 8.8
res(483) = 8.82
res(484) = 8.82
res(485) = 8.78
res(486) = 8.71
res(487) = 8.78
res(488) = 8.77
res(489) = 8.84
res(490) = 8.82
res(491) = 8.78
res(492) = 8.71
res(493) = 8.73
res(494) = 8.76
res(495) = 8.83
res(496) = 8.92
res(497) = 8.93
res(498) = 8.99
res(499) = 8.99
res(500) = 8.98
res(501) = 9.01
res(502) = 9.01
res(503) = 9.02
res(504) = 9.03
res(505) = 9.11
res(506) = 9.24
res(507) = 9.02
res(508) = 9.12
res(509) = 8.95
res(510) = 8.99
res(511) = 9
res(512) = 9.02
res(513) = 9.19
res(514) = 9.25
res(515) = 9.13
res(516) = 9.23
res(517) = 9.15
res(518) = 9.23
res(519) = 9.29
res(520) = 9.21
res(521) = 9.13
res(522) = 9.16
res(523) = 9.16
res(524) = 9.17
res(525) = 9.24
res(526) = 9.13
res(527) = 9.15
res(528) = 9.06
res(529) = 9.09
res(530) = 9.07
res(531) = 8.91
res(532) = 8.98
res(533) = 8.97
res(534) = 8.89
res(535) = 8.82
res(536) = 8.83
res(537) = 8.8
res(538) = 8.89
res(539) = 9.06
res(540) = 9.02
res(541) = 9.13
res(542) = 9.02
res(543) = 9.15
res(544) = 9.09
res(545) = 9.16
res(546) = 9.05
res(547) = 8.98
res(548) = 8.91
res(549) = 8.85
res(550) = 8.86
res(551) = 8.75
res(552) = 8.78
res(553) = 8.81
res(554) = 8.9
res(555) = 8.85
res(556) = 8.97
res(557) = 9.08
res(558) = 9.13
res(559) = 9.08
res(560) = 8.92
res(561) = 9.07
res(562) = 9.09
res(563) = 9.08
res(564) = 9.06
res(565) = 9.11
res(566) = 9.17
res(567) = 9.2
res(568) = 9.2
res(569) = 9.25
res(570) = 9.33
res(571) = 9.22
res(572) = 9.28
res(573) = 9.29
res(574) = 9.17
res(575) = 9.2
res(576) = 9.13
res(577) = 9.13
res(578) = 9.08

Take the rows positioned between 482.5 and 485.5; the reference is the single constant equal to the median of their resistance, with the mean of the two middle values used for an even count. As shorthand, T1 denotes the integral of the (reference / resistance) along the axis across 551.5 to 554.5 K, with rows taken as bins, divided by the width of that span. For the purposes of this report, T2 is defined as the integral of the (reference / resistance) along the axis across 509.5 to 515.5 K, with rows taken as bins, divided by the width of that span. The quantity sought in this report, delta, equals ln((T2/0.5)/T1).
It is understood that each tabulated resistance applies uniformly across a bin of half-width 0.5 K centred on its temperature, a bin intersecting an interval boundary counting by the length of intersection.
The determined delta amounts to 0.66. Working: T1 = 0.999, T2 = 0.970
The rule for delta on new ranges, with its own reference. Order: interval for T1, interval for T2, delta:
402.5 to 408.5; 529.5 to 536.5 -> 0.66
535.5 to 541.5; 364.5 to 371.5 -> 0.64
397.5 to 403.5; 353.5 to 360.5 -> 0.63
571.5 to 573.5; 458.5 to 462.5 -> 0.74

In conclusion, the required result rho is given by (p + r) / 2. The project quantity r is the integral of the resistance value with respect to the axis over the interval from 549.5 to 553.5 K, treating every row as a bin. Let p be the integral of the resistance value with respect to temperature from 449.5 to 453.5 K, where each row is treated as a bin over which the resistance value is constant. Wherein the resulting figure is 34.2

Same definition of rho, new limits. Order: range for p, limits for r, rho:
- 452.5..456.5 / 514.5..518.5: 35.5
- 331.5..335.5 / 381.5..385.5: 38.1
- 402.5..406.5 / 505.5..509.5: 35.4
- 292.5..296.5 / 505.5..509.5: 37.9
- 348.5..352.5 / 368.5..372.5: 37.8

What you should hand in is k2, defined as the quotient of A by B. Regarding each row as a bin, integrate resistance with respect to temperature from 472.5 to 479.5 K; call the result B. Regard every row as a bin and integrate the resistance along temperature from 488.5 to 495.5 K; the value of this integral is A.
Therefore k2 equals 1.00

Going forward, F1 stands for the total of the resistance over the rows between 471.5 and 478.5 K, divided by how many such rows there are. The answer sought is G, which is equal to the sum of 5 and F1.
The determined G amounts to 13.8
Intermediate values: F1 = 8.79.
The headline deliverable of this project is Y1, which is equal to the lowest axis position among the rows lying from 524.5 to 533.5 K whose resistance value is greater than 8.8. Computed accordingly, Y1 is 525 K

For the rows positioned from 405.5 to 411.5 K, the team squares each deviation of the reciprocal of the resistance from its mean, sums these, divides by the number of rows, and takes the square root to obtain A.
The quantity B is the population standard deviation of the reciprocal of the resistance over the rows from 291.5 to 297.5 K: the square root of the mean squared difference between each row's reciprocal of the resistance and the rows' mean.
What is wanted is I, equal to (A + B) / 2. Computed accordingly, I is 0.0015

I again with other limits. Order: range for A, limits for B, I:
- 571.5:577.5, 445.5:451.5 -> 0.0026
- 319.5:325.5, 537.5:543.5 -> 0.0010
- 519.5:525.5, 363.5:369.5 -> 0.0004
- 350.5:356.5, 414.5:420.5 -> 0.0047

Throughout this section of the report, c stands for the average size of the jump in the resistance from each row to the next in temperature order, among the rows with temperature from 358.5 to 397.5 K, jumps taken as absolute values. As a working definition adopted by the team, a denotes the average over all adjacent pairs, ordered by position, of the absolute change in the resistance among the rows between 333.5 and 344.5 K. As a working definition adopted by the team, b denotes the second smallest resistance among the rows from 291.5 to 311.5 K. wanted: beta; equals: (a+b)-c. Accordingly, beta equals 9.4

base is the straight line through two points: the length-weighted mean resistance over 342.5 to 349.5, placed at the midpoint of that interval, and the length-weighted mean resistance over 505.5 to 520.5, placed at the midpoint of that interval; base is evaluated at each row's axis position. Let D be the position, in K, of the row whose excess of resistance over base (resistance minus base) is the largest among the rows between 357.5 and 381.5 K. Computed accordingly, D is 371 K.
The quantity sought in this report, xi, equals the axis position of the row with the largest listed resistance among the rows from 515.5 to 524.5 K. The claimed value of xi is 519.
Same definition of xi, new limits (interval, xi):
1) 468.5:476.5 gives 475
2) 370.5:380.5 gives 371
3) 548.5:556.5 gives 556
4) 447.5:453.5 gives 453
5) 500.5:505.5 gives 505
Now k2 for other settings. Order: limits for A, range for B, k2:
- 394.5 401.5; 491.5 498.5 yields 1.02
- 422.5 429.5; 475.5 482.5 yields 0.44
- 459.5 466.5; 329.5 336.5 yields 0.92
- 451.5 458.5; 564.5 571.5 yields 0.93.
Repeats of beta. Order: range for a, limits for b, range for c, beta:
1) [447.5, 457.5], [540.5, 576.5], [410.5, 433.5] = 8.6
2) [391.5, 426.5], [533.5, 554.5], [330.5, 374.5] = 8.9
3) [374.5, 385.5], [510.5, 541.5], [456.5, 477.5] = 8.8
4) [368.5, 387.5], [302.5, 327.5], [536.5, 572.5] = 9.2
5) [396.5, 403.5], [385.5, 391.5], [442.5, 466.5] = 9.2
